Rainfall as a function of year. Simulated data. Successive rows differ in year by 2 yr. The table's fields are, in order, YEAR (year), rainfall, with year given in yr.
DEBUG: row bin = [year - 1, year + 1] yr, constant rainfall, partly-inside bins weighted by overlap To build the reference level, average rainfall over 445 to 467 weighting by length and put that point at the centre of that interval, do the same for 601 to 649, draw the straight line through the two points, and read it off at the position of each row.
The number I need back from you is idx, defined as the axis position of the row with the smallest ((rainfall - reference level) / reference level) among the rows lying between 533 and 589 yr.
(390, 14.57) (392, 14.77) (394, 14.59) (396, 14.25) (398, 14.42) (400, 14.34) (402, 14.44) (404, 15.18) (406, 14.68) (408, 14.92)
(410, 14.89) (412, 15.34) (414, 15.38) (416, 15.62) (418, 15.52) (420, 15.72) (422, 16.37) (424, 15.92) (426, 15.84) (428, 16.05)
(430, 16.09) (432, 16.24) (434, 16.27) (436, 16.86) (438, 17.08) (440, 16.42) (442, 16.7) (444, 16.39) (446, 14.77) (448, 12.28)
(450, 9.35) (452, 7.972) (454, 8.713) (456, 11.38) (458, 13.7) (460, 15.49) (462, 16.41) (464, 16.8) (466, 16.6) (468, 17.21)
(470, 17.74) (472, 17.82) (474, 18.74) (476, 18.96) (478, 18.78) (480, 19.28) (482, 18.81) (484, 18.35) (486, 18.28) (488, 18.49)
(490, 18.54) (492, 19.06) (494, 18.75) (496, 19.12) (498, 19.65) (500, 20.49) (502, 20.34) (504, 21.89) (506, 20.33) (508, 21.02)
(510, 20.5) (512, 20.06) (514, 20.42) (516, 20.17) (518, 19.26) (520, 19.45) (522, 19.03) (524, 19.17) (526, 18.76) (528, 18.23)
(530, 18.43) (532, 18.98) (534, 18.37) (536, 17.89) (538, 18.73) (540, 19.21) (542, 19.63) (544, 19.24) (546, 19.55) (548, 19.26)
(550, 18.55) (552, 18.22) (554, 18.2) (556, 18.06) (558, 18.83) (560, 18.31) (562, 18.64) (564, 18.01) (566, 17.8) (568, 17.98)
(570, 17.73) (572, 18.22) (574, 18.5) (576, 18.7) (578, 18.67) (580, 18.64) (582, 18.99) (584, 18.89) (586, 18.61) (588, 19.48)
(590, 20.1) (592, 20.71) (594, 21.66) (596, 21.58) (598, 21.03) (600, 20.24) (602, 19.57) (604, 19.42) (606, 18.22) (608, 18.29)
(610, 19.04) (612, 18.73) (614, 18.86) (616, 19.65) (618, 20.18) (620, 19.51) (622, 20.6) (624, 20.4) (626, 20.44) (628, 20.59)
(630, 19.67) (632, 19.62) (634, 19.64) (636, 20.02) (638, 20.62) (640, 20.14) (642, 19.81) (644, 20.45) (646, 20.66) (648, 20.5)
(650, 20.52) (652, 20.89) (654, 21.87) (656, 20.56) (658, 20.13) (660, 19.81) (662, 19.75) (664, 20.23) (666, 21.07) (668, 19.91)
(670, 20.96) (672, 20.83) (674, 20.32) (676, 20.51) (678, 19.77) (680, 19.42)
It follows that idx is 570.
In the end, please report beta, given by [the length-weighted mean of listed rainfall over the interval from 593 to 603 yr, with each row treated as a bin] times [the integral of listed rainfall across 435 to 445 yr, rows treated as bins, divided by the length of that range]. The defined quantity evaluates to 347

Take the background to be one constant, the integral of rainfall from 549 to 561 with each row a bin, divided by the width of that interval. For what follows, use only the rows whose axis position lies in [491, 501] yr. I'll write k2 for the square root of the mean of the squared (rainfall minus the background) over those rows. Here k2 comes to 1.2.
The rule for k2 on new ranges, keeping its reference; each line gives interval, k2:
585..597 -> 2.3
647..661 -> 2.3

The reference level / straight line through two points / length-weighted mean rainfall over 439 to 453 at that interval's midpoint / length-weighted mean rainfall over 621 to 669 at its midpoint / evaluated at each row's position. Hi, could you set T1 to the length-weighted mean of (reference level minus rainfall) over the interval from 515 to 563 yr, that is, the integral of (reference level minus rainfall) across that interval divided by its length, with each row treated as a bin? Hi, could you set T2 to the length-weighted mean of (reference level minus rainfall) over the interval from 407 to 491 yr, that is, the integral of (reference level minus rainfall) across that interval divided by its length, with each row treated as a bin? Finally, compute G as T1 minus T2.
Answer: 0.2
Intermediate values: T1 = -2.2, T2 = -2.39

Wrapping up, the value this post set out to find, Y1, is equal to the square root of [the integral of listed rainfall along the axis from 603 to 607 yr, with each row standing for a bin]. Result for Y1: 8.7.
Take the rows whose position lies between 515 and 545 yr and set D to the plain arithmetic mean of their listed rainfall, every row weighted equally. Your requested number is 19.0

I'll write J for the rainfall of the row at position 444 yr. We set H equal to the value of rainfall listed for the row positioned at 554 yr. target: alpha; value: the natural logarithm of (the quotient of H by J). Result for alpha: 0.10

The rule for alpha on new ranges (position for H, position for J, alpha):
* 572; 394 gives 0.22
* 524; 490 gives 0.03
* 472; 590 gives -0.12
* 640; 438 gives 0.16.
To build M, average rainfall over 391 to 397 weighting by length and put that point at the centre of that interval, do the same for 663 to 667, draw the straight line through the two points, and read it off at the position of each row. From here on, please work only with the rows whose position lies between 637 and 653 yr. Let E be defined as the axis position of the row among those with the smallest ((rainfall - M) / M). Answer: 642 yr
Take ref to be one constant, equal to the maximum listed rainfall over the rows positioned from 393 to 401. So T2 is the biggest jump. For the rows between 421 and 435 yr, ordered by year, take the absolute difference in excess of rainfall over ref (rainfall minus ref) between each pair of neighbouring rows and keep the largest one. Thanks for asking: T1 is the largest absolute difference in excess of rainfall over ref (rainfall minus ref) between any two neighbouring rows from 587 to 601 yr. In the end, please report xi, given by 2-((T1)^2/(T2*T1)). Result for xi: -0.1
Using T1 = 0.95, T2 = 0.45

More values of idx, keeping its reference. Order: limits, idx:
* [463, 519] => 466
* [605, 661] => 660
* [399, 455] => 452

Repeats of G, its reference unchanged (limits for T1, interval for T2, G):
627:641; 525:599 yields 1.4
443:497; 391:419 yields 0.9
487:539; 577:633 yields -2.9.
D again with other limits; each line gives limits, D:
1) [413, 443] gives 16.1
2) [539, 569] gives 18.6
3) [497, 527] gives 20.0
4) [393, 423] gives 15.0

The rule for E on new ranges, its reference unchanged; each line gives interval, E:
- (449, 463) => 452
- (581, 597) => 586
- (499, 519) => 518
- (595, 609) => 606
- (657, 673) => 662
